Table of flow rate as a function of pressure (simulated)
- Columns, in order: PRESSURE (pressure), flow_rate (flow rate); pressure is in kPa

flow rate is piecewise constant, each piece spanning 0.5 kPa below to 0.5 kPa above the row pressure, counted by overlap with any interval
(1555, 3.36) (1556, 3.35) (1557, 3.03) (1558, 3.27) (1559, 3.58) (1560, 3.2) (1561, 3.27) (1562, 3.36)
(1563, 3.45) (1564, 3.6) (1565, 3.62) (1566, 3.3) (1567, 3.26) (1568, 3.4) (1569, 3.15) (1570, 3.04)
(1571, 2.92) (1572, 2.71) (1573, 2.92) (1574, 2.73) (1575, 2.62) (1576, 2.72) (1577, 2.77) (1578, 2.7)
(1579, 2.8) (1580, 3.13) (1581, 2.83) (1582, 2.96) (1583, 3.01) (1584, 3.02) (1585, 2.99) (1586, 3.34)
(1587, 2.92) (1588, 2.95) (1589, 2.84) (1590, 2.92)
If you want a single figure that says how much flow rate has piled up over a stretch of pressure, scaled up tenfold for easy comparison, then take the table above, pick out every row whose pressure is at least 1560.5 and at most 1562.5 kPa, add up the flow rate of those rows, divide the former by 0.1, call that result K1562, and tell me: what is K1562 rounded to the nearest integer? 66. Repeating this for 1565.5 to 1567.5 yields 66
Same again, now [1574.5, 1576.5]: 53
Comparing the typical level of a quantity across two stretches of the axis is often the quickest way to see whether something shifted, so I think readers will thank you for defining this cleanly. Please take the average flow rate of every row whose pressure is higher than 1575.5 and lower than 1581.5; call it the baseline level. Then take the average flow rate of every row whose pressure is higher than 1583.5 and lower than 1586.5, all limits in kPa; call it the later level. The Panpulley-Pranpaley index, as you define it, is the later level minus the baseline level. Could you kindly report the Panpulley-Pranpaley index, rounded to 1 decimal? 0.3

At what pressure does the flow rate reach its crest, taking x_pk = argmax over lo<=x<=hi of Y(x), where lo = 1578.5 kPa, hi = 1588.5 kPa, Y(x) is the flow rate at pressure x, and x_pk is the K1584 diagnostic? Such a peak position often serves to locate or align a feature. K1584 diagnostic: 1586 kPa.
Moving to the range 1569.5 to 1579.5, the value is 1570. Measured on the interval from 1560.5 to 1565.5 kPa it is 1565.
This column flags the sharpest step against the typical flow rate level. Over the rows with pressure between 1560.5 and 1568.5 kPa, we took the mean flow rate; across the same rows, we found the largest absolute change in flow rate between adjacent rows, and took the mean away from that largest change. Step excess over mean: -3.09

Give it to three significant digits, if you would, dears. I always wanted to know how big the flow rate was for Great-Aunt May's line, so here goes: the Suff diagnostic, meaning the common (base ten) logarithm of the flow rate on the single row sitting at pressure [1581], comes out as 0.452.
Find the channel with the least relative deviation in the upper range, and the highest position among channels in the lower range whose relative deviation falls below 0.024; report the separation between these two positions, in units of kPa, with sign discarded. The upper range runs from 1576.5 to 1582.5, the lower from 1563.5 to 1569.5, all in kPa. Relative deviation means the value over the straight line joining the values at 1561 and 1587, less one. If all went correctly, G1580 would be 9 kPa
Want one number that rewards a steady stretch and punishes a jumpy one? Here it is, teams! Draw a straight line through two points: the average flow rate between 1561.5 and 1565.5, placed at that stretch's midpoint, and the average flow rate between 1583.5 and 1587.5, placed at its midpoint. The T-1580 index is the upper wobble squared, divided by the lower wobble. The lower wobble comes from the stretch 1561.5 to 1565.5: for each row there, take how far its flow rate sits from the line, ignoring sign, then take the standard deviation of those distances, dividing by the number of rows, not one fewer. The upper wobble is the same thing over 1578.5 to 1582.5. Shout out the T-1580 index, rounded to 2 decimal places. 0.44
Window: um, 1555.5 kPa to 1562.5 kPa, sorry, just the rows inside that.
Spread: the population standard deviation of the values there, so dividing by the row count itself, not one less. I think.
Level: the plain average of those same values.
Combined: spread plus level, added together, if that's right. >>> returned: 3.45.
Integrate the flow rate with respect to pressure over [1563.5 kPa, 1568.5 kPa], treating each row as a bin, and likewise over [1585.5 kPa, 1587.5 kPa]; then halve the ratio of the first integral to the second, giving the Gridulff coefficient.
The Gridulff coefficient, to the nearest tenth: 1.4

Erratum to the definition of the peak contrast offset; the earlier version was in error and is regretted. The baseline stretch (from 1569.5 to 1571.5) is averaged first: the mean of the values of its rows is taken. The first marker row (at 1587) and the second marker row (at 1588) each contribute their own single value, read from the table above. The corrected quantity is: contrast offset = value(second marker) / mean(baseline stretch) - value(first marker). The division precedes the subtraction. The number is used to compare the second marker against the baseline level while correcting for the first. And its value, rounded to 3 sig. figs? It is -1.93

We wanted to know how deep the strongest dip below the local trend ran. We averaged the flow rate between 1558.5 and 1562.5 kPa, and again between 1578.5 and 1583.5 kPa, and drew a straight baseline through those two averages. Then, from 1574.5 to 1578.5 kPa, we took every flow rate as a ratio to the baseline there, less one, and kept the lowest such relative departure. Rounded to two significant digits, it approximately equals -0.15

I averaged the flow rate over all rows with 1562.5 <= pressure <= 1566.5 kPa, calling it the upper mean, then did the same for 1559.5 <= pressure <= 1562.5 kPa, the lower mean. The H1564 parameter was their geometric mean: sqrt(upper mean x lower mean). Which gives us 3.38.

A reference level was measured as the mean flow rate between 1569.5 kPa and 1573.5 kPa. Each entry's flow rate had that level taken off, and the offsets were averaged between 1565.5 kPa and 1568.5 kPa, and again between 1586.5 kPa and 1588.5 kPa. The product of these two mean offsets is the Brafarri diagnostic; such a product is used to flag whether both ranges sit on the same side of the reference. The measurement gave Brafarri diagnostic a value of 0.016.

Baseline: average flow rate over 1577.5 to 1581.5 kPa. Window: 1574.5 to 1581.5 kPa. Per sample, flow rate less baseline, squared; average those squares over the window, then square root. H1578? 0.17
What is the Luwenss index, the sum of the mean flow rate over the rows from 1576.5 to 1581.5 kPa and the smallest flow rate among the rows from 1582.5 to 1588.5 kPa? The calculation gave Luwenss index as 5.77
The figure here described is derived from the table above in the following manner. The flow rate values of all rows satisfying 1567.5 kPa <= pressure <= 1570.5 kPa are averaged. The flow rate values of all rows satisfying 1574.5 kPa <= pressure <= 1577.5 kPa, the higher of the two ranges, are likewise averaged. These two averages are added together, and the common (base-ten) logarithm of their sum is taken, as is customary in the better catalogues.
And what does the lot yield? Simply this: 0.77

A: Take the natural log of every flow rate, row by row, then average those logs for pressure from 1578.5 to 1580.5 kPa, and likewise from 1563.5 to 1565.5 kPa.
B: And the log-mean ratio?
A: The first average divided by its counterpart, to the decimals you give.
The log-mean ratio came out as 0.85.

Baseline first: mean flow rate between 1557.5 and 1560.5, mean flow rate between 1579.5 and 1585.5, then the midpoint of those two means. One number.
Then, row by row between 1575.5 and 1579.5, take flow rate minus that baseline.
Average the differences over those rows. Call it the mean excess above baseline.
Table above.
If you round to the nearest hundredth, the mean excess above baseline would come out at -0.42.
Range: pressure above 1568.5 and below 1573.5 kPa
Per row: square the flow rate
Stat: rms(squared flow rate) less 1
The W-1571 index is 7.8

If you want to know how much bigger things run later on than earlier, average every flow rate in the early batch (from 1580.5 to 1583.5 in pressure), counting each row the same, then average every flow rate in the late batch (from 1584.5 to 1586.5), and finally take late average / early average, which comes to 1.08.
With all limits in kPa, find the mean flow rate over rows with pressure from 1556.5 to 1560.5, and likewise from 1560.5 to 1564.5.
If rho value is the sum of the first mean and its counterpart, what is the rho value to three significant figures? 6.69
